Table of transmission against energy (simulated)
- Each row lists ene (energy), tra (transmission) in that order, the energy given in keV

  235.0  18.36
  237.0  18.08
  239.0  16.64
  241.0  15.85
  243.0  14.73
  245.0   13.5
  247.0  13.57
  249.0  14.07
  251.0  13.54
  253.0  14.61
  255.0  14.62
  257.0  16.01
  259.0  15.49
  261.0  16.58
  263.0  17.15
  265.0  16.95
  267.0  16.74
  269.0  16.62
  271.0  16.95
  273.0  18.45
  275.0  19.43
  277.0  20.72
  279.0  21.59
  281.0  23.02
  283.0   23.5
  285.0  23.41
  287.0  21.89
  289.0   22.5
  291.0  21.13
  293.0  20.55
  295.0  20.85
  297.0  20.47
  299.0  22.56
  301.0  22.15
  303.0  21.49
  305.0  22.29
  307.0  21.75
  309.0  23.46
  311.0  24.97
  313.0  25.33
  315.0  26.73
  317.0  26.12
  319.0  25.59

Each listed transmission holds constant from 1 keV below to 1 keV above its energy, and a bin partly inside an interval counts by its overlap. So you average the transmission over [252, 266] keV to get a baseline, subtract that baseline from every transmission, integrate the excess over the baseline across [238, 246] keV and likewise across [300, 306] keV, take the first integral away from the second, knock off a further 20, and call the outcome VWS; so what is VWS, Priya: 22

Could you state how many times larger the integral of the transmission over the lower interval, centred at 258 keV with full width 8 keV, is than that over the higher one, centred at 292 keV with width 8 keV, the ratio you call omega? 0.74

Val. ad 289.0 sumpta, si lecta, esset 22.5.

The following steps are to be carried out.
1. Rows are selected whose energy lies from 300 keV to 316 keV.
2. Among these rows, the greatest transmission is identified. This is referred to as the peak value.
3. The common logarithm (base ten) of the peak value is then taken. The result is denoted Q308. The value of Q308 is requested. 1.43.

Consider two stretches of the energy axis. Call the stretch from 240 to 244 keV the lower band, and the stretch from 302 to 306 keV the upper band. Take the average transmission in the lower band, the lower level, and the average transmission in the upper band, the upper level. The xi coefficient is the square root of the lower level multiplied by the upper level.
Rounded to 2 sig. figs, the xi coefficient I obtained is 18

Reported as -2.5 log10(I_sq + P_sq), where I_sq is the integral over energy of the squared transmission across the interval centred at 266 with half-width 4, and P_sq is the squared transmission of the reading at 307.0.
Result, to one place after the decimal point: -8.6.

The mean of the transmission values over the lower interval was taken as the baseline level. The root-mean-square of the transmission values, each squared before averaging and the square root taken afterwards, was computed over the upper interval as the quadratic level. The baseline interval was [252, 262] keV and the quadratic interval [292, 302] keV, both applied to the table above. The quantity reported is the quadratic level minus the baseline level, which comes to 5.9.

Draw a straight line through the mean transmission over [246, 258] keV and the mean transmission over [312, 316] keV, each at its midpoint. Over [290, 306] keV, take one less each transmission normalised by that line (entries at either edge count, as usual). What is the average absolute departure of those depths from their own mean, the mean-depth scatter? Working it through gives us 0.022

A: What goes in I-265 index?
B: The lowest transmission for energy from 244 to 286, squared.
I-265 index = 182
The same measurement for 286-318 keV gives 419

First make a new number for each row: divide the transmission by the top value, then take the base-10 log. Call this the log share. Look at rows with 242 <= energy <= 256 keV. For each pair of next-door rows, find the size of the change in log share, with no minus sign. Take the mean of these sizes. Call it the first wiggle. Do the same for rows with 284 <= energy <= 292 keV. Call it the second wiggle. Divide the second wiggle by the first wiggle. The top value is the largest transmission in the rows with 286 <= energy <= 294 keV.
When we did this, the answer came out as 1.3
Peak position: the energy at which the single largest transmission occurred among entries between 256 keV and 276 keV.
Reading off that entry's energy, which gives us 275.0 keV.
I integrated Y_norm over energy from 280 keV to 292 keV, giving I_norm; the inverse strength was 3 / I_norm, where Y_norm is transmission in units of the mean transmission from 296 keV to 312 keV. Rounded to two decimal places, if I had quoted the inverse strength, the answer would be 0.25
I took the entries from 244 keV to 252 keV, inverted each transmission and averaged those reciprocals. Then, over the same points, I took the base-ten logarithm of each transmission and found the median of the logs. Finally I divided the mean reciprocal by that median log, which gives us 0.065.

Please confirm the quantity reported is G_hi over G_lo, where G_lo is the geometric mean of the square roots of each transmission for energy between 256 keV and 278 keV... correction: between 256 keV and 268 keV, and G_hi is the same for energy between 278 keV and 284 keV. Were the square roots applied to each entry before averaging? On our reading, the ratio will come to 1.17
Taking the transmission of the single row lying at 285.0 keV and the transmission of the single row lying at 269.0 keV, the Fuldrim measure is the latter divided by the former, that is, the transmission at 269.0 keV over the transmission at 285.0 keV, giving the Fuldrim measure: 0.71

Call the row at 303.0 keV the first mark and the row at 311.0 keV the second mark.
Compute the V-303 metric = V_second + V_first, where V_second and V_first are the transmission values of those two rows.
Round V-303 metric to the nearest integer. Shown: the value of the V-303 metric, 46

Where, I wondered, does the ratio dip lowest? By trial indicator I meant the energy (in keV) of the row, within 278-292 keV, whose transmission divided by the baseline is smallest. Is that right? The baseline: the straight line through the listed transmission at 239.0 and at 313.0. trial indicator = 291.0 keV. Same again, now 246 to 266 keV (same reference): 251.0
